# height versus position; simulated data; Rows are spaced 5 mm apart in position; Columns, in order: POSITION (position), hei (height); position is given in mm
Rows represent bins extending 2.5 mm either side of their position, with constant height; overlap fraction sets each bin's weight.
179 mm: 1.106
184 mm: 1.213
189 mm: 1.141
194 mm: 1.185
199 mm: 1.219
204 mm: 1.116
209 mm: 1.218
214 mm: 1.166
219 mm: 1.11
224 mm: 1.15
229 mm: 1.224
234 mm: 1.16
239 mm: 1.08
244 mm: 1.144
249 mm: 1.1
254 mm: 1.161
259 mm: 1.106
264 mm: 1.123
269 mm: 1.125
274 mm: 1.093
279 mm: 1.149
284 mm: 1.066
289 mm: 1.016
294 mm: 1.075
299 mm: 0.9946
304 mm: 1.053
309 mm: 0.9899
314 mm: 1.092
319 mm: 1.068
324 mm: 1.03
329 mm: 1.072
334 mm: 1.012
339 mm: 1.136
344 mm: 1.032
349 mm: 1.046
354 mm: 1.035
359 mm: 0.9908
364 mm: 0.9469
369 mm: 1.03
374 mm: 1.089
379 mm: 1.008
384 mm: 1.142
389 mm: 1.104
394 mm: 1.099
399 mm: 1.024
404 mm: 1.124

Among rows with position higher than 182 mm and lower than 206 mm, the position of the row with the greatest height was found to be 199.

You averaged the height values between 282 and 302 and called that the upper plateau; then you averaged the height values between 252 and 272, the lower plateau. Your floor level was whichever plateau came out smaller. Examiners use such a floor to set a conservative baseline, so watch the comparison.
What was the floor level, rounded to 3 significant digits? 1.04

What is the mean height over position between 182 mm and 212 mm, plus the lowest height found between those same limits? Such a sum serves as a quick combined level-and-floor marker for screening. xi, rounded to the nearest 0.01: 2.30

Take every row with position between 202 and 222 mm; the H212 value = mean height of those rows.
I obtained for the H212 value 1.15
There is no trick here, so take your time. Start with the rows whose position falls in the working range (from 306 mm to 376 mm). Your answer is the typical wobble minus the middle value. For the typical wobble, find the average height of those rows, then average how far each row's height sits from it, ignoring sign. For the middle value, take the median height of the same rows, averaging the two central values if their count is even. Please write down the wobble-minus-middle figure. -1.00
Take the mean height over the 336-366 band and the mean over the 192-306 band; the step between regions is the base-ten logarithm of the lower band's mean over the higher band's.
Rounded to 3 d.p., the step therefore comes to 0.037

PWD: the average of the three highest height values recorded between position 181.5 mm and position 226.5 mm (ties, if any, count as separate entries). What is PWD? 1.22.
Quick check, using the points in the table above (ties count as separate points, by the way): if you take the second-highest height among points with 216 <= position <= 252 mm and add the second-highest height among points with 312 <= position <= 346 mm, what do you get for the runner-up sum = 2.25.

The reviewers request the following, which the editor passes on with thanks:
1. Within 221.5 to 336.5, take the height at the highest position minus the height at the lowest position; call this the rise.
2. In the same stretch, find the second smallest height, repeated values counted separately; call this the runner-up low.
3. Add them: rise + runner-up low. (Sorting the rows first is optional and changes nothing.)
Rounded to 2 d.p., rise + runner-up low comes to 0.86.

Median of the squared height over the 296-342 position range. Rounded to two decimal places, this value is 1.11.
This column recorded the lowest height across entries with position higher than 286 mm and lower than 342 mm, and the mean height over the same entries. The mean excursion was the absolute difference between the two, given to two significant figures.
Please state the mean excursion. 0.059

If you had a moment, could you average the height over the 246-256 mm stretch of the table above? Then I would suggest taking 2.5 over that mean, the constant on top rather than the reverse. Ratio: 2.21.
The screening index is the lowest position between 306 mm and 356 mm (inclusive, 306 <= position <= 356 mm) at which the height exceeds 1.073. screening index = 314 mm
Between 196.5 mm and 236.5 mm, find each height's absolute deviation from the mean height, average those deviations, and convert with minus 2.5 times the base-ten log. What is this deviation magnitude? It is 3.6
